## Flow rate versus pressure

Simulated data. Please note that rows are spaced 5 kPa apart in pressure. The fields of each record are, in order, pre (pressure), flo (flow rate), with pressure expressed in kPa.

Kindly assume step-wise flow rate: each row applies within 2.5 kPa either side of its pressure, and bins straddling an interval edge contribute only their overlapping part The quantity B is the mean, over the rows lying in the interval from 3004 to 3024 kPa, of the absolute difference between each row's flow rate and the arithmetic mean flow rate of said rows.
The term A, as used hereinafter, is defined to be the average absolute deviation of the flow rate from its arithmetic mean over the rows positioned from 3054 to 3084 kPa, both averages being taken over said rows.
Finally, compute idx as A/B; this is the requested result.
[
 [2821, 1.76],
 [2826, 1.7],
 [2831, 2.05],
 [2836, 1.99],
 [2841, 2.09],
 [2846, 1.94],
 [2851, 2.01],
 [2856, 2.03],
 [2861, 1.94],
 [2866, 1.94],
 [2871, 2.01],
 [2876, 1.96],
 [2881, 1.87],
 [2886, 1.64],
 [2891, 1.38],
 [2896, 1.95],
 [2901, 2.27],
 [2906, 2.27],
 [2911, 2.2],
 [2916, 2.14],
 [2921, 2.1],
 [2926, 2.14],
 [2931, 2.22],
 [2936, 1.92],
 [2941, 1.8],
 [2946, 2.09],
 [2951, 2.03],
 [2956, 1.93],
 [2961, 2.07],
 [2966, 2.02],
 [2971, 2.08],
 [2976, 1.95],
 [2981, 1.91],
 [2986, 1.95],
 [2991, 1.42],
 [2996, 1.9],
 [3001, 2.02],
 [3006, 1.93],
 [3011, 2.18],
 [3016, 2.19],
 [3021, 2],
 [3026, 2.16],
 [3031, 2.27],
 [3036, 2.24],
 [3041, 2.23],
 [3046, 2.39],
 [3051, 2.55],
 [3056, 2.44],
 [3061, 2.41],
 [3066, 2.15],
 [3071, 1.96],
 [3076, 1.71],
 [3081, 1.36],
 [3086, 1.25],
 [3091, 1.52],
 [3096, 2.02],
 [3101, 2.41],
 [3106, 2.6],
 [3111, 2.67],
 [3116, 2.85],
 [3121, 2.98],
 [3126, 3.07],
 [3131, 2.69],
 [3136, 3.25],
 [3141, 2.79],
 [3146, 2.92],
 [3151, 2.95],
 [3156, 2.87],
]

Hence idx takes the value 3.0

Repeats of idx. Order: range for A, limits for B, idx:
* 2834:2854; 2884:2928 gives 0.2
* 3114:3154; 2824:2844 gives 1.0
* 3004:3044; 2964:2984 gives 1.5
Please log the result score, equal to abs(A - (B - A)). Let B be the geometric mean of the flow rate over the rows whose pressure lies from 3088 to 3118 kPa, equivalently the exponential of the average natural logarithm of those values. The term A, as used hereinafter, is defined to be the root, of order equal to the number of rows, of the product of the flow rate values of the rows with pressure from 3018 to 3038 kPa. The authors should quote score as 2.03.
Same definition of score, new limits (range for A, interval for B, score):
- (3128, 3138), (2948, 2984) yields 3.92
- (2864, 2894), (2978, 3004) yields 1.74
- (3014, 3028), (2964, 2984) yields 2.24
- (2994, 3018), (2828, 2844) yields 2.04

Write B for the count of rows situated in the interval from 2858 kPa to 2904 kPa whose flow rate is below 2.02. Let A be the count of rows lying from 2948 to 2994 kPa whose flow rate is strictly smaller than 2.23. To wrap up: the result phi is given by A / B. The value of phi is 1.1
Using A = 9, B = 8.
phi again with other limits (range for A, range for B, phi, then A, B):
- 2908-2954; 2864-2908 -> 1.3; 9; 7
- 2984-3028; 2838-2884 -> 1.3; 9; 7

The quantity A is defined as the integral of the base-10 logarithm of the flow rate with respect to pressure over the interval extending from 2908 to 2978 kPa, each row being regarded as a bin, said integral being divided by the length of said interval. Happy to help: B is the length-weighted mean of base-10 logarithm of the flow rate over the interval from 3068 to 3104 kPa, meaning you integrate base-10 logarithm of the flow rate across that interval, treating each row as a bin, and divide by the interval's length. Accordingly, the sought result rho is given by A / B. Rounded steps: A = 0.311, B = 0.236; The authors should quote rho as 1.32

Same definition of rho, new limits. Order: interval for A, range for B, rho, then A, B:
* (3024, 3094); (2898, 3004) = 0.99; 0.301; 0.303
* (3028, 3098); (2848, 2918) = 1.03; 0.299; 0.291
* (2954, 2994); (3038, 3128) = 0.82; 0.280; 0.339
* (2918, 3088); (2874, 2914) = 1.07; 0.303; 0.283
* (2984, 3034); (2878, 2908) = 1.11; 0.299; 0.270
